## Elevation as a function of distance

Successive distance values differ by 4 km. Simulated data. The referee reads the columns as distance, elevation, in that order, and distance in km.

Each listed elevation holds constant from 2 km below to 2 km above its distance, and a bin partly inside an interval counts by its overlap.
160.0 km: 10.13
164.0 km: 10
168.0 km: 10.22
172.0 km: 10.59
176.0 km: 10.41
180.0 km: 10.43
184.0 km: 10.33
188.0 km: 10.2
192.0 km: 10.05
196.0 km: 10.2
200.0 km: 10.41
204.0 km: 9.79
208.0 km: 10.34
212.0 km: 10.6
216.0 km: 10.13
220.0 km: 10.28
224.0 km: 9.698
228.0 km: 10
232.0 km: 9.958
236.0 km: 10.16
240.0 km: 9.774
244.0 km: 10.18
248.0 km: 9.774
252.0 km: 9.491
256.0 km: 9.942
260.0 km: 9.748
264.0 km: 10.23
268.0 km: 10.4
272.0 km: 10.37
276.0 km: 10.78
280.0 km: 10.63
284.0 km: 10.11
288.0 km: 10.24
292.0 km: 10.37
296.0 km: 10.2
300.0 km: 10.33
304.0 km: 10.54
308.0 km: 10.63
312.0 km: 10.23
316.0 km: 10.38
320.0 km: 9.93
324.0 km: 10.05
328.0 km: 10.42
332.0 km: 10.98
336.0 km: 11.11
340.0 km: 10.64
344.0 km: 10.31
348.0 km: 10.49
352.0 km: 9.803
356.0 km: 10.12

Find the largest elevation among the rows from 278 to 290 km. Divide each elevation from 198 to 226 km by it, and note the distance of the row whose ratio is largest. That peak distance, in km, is 212.0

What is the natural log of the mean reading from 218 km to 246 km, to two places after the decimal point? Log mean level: 2.30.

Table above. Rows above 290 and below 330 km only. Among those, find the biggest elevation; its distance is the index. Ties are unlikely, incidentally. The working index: 308.0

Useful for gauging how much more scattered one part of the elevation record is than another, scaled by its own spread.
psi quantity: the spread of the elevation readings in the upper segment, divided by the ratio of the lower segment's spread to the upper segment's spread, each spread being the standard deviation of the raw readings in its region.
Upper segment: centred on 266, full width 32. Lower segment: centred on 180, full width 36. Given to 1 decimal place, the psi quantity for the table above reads 1.0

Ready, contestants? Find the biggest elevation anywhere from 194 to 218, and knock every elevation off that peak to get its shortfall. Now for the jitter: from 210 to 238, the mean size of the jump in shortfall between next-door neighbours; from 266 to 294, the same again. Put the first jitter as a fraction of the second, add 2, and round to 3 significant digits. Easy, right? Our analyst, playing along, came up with 3.28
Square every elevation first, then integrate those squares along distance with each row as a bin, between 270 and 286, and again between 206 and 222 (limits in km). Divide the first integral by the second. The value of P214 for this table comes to 1.03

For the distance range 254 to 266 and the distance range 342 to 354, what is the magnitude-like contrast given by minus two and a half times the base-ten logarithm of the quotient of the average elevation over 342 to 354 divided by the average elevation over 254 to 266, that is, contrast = -0.02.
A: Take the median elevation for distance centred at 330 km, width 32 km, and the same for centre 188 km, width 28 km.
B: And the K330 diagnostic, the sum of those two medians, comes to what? 20.7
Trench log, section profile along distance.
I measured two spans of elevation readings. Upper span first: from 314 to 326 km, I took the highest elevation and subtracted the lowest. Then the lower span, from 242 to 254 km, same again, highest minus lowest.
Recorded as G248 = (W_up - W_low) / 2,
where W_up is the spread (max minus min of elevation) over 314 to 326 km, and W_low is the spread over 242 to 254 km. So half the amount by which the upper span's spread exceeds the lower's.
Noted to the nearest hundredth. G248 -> -0.12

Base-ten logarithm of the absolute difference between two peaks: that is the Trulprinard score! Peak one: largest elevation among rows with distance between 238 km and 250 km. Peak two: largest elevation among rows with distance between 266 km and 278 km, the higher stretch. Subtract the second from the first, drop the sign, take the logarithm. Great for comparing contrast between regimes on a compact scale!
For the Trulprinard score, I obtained -0.22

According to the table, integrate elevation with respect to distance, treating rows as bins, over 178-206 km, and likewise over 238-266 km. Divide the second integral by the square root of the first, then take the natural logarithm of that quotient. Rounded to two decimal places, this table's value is 2.80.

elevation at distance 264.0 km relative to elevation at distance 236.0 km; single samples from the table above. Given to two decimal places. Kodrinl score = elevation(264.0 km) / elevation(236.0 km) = 1.01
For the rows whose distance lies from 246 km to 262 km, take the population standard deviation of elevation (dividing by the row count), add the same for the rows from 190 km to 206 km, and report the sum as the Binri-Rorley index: 0.387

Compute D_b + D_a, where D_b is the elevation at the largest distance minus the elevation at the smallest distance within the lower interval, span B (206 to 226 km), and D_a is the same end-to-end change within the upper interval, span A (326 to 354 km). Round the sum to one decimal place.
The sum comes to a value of -1.3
